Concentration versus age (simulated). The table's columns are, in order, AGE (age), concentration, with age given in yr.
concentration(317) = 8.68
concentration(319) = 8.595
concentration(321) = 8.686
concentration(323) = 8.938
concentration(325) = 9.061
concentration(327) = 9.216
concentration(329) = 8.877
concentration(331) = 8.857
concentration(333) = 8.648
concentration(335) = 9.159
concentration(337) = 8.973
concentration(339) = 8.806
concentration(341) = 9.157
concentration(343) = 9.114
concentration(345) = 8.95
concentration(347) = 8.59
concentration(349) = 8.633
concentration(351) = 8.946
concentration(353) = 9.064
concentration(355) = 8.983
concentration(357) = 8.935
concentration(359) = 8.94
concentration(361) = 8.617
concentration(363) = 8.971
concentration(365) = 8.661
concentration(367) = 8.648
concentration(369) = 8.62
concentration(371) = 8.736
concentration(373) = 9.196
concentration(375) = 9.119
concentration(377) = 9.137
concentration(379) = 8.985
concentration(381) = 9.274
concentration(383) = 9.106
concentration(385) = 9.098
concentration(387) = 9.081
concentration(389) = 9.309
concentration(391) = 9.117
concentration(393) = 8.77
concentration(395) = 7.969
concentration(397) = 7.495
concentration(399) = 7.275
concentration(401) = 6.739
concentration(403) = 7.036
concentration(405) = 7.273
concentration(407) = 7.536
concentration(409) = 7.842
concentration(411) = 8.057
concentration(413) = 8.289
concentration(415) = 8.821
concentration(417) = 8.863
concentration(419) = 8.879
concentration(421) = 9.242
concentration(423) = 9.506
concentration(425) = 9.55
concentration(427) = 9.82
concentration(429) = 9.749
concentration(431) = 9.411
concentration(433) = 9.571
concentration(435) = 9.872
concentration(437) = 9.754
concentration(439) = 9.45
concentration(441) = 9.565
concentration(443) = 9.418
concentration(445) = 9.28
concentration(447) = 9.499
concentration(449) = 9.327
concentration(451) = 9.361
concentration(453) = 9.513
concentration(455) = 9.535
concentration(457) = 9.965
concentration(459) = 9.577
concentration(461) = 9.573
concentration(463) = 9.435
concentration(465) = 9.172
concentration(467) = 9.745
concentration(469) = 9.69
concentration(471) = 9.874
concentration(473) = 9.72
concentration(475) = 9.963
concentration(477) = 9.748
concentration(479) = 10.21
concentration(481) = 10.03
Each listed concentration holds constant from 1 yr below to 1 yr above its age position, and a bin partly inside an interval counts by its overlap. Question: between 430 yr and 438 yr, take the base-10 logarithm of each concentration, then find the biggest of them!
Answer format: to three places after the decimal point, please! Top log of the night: 0.994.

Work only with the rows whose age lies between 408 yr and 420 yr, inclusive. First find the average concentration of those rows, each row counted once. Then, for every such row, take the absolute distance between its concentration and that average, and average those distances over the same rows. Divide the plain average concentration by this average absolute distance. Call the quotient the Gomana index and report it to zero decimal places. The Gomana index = 21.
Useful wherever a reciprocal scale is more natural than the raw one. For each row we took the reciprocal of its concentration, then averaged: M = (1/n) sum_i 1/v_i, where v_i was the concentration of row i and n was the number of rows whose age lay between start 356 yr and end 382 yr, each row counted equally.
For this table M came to 0.112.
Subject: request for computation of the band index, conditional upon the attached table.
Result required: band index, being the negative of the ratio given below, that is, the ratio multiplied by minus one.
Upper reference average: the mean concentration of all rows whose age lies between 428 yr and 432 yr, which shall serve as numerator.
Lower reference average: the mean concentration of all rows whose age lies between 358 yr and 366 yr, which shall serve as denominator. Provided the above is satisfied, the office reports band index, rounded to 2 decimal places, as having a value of -1.09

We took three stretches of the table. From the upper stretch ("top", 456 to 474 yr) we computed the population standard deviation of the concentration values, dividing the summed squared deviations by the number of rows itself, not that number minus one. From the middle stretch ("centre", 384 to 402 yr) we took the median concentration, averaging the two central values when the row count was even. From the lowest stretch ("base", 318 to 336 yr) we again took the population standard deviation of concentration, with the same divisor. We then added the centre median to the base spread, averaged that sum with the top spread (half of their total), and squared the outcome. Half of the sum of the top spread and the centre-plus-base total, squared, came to 21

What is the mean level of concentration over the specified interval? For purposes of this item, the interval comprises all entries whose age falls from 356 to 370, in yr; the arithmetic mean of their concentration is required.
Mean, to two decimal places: 8.77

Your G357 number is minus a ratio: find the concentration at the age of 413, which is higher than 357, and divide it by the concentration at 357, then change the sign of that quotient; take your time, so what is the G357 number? -0.93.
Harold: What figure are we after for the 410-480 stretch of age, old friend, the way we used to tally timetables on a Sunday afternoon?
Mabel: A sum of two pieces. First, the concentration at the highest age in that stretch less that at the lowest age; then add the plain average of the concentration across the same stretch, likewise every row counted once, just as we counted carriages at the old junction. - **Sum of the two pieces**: 11.6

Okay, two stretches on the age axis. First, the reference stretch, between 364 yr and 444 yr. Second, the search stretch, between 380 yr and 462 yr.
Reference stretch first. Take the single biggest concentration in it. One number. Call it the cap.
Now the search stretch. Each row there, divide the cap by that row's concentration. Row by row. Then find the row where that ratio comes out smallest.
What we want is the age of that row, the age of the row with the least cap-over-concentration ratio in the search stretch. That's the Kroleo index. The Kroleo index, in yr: 457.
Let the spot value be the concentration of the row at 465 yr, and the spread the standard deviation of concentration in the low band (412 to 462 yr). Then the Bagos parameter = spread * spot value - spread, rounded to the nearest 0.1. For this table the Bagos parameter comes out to 3.0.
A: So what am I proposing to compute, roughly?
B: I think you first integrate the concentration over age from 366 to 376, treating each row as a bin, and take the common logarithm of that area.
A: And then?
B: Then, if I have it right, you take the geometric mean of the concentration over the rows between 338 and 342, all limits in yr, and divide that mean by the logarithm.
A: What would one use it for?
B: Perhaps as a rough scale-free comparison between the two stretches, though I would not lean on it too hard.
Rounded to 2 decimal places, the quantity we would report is 4.61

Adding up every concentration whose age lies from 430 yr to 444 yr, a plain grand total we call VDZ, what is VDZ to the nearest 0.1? 67.0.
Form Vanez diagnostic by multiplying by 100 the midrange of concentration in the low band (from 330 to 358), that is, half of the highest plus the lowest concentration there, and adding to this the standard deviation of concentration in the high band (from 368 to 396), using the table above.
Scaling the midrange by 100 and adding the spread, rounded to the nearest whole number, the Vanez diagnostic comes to 888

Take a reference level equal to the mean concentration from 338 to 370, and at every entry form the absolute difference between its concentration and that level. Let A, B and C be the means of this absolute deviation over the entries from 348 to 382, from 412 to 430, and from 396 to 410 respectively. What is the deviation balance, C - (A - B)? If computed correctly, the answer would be 1.8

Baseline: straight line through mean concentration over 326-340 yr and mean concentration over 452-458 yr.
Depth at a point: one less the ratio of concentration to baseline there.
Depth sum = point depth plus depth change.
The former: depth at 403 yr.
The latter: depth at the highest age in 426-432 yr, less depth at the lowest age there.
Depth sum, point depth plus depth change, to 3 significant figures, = 0.294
